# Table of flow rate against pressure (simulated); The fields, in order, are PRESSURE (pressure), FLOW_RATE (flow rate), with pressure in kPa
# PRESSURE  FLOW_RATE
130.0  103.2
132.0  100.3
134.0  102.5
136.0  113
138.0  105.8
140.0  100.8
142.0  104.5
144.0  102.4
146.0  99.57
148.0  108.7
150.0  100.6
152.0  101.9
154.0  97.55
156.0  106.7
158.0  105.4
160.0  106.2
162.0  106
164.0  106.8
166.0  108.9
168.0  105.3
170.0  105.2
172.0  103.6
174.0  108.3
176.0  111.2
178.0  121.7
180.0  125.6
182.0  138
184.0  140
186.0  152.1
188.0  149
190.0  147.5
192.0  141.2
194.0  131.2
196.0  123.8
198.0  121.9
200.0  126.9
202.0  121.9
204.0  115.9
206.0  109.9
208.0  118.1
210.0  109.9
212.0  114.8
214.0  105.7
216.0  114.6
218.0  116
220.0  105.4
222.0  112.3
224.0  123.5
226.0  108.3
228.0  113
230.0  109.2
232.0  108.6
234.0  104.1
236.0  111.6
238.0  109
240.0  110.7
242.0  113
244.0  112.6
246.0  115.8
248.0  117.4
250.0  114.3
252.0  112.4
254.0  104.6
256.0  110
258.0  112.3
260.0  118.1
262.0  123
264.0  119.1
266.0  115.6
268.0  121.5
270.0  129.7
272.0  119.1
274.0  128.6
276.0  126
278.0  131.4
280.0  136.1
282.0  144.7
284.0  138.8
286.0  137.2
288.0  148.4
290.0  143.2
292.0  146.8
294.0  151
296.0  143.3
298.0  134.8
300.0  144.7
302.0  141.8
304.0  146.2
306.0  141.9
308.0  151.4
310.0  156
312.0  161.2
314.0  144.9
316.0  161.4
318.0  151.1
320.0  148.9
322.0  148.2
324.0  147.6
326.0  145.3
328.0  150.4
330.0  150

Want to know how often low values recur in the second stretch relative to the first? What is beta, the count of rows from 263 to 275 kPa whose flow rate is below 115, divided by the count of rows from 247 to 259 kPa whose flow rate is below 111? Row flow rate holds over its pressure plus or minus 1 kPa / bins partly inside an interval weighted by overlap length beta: 0.0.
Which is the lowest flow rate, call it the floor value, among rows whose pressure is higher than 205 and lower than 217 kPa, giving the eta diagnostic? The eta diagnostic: 105.7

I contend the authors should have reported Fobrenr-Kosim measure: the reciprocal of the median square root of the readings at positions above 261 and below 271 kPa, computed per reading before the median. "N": 0.0907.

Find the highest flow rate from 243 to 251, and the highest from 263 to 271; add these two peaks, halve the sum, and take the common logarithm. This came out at 2.092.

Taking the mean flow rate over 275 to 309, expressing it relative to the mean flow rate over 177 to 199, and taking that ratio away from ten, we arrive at 8.96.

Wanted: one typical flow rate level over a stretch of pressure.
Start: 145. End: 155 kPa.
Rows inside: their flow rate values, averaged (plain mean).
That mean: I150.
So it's 102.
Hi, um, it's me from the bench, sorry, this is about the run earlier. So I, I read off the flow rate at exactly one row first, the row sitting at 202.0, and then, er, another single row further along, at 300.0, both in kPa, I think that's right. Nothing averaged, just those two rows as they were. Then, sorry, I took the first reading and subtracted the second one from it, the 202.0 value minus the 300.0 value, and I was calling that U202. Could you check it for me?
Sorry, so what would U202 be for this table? -23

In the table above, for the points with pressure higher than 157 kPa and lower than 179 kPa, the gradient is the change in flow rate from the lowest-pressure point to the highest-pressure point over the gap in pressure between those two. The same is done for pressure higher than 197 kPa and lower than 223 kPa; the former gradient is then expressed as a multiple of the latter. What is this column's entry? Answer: -2.0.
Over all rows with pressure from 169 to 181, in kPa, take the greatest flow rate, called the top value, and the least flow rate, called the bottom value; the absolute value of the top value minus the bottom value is 22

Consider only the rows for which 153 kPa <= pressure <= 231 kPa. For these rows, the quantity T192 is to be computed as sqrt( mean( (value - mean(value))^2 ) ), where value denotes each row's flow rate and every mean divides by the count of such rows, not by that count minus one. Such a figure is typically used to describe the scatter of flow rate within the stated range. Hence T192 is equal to 14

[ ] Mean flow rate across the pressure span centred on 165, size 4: 108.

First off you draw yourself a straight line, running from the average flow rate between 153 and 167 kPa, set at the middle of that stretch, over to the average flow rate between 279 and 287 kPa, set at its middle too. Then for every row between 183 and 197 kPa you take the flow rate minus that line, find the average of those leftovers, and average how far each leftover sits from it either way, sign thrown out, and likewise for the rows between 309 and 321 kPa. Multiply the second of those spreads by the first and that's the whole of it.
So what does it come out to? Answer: 52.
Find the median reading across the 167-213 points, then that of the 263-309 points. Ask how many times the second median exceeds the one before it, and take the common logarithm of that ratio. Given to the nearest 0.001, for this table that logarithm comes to 0.056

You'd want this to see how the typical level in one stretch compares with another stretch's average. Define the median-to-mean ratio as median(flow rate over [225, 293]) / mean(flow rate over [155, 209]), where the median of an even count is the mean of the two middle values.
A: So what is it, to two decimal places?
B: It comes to 0.97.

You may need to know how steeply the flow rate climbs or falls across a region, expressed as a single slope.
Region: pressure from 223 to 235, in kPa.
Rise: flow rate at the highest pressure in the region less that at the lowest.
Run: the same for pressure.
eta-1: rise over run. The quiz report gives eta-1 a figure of -1.9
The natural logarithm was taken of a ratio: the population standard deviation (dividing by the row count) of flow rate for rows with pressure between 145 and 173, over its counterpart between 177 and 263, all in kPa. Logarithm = -1.3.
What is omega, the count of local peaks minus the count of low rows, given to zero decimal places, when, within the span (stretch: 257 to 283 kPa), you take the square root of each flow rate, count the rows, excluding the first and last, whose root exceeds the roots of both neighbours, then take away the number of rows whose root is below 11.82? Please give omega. -9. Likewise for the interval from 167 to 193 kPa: -7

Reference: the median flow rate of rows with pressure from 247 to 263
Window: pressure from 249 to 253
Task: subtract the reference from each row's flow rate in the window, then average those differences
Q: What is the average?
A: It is 0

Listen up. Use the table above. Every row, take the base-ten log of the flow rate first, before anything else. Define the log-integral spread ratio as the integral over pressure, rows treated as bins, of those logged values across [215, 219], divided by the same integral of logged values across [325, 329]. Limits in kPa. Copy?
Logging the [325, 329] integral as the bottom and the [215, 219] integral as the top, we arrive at 0.95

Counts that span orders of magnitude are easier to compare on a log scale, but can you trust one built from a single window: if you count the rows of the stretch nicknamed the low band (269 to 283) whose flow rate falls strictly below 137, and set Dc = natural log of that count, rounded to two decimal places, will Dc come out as 1.79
